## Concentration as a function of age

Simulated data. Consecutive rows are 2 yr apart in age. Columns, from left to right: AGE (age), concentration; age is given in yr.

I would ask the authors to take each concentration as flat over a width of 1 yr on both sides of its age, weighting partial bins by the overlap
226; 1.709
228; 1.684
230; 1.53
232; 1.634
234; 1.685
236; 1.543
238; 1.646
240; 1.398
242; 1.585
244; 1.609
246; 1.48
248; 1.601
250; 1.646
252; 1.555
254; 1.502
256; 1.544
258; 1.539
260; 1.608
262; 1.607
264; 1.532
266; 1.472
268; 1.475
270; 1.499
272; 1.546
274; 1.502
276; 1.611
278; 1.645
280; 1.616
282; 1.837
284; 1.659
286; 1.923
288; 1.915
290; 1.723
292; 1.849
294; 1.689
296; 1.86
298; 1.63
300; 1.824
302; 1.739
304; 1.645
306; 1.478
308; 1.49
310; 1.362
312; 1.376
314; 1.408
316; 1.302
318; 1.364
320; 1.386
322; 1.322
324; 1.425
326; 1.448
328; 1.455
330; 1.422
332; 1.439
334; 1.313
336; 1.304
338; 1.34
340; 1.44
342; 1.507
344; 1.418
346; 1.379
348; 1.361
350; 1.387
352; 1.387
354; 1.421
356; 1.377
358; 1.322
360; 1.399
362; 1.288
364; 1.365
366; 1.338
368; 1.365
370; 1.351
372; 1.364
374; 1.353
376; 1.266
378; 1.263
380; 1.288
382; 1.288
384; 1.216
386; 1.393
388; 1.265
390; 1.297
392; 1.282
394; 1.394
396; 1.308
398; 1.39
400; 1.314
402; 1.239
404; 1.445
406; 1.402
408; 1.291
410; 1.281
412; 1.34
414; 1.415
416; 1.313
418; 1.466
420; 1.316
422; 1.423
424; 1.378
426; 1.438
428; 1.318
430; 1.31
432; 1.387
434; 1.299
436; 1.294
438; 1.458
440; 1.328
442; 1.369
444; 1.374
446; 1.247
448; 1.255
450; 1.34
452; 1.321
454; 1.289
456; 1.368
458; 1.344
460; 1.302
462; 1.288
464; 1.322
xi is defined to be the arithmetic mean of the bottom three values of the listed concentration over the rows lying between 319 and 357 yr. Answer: 1.31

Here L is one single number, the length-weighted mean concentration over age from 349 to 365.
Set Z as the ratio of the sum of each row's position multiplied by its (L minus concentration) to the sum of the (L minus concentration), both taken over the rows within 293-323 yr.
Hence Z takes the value 299.1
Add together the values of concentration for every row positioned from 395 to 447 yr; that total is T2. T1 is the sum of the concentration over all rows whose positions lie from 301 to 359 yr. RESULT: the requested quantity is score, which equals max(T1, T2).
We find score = 41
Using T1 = 41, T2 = 35.1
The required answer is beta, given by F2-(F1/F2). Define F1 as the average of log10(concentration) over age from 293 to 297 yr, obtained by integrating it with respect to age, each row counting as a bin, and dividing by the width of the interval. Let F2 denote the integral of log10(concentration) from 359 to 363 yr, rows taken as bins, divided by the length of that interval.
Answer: -1.8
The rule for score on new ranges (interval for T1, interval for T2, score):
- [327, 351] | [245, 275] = 23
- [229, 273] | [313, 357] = 34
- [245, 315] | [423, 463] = 56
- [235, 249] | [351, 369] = 12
